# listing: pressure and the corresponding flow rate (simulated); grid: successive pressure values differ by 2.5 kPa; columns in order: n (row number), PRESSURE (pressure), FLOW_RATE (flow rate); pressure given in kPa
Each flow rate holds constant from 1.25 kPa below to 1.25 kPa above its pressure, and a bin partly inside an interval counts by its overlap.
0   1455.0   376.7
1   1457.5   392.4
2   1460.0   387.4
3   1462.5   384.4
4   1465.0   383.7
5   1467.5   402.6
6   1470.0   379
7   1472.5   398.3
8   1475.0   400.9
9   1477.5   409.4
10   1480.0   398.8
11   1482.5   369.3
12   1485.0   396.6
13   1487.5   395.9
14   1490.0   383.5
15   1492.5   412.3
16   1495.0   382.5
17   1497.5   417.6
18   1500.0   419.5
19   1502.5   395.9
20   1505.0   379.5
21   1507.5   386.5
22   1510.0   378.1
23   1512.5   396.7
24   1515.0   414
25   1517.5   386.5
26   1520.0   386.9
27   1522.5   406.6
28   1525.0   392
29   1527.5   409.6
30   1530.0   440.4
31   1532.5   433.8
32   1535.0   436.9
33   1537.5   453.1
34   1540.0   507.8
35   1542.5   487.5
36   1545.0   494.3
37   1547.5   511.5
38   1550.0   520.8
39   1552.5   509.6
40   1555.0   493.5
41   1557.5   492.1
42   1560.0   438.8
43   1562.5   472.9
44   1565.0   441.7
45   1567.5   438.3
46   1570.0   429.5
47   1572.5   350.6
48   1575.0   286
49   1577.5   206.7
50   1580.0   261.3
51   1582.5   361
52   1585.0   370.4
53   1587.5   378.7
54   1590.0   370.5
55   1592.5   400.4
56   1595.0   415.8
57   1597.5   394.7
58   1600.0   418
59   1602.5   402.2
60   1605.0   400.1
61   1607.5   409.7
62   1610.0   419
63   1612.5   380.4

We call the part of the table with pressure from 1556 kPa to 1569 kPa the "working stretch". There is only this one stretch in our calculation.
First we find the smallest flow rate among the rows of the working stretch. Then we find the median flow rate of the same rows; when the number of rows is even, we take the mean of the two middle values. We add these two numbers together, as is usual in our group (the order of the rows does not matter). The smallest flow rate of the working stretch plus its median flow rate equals 880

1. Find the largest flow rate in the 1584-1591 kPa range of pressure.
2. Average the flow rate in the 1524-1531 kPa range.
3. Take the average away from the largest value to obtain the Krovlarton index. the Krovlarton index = -35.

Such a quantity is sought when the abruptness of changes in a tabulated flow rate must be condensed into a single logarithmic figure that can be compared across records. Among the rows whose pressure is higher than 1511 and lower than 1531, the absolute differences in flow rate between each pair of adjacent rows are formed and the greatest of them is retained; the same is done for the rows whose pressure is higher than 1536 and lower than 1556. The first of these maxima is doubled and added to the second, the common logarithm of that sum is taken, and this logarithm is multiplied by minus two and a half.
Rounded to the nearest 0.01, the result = -5.16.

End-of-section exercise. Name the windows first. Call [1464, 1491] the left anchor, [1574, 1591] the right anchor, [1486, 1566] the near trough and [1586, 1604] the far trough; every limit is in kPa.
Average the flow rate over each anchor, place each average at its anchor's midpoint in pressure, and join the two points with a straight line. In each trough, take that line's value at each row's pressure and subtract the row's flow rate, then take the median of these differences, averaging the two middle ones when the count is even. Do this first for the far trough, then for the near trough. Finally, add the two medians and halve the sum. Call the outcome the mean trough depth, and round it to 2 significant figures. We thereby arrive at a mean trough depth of -69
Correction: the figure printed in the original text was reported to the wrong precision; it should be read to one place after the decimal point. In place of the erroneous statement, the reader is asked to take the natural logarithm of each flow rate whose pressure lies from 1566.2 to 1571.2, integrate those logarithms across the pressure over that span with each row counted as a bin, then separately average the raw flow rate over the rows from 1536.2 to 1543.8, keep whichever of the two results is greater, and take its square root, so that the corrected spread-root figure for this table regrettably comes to 22.0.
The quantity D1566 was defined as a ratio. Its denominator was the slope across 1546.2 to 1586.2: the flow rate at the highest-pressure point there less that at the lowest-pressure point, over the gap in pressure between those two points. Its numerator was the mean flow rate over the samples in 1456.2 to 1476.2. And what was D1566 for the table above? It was -104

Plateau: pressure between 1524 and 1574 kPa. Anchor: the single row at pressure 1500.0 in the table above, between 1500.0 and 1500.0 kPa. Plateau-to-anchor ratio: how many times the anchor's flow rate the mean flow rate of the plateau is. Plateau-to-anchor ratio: 1.09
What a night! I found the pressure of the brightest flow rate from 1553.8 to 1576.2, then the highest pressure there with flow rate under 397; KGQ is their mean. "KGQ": 1565.0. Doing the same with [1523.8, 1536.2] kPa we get 1527.5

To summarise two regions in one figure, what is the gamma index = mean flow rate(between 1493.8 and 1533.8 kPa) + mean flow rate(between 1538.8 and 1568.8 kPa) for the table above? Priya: 886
